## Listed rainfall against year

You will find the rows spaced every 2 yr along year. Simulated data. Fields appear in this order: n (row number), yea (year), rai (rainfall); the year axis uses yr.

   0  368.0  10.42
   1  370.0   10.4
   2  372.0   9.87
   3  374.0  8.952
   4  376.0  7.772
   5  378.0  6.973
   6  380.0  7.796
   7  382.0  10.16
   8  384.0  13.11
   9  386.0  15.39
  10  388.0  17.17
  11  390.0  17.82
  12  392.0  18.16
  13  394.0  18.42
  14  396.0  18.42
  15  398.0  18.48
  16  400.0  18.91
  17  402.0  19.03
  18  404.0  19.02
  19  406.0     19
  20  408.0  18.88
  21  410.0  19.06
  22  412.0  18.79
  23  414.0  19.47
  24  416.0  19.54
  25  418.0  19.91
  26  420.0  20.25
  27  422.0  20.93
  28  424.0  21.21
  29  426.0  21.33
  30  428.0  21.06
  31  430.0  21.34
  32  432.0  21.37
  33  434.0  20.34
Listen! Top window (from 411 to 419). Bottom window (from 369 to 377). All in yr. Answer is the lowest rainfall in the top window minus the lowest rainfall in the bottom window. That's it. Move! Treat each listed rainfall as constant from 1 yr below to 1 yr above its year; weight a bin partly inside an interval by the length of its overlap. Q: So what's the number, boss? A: 11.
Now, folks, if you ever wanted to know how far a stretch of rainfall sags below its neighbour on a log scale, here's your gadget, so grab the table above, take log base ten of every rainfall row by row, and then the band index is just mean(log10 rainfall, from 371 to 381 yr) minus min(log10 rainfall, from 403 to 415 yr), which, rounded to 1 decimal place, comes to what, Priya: -0.4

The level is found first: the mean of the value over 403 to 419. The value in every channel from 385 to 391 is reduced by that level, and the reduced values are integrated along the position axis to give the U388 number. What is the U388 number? -14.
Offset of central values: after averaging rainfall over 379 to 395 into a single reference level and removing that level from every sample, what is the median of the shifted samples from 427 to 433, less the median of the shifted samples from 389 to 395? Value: 3.2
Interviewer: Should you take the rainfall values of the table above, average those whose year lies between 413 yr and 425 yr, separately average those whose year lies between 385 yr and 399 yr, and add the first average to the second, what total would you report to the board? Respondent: 38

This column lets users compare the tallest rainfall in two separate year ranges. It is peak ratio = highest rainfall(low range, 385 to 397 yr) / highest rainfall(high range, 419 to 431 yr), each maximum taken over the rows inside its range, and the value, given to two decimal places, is 0.86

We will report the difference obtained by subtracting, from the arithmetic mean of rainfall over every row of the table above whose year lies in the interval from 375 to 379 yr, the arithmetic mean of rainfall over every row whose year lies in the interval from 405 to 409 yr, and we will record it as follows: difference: -11.6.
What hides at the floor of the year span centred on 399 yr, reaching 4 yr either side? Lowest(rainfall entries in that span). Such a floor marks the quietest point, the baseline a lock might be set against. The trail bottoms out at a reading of 18.42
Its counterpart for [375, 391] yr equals 6.973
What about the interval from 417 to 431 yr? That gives 19.91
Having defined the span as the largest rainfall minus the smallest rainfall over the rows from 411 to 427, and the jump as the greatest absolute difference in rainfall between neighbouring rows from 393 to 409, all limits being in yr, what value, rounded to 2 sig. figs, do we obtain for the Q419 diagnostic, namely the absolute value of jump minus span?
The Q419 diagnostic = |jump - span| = 2.1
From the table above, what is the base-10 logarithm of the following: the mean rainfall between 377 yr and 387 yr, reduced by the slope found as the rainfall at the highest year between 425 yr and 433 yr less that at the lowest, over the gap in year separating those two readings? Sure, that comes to 1.0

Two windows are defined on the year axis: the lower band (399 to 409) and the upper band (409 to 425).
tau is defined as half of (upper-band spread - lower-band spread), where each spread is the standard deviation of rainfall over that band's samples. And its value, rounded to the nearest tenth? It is 0.4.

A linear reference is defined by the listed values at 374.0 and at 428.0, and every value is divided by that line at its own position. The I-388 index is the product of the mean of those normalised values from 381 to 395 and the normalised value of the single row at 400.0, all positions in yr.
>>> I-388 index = 1.7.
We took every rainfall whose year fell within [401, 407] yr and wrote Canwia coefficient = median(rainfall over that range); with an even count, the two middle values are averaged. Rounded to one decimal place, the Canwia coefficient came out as 19.0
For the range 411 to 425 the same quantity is 19.9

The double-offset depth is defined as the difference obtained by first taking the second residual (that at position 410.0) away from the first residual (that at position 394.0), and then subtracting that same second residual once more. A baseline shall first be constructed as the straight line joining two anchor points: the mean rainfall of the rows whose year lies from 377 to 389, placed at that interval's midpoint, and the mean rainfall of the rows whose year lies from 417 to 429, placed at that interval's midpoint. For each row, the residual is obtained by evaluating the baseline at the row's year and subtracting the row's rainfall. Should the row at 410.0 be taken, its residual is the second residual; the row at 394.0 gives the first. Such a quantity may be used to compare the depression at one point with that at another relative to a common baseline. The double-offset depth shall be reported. -2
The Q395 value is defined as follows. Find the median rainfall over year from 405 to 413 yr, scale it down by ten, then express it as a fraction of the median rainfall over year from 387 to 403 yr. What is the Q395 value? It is 0.10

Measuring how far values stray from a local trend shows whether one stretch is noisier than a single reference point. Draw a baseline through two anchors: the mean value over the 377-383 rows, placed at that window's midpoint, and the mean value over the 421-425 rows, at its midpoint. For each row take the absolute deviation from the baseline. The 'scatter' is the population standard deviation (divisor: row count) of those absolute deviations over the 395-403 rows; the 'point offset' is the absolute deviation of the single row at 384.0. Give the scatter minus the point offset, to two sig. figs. -3.2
